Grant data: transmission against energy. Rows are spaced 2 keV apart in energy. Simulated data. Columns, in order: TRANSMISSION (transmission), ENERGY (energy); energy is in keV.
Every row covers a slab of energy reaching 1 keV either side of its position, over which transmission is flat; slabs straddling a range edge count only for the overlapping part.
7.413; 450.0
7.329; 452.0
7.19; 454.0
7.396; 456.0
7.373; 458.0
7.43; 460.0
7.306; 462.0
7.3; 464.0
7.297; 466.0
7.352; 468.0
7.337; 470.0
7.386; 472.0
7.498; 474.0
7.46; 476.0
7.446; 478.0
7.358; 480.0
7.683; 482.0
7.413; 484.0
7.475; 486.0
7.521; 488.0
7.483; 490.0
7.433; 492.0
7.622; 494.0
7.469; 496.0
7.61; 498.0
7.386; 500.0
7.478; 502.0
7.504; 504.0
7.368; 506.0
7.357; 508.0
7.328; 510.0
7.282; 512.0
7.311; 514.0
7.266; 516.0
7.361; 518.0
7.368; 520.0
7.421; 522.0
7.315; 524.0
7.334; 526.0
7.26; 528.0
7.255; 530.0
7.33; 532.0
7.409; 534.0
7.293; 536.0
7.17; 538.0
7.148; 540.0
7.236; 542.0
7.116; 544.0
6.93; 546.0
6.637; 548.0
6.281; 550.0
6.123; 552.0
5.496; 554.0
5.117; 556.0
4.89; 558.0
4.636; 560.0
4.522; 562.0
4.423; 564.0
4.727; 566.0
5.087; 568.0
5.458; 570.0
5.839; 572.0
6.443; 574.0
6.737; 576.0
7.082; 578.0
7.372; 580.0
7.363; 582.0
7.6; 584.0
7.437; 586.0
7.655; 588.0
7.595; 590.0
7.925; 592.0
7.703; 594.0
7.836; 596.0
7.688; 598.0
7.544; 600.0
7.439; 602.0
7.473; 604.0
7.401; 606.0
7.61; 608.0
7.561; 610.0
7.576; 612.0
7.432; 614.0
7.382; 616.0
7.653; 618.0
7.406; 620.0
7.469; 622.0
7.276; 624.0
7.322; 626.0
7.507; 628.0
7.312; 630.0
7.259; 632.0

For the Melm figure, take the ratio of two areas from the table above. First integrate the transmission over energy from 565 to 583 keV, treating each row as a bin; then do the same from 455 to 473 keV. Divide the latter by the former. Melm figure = 1.179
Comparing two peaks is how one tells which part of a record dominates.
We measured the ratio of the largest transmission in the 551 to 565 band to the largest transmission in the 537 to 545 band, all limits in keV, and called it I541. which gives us 0.85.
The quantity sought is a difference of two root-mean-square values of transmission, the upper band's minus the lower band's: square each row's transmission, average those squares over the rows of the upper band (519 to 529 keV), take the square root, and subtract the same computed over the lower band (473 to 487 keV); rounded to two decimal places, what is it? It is -0.14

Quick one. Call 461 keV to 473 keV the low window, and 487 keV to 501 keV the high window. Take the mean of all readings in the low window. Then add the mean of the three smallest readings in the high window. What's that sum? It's 14.8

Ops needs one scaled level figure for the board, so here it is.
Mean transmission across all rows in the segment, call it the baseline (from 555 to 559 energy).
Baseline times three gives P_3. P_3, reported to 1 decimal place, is 15.0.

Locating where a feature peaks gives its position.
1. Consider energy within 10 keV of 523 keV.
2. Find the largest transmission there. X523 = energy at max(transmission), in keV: 522.0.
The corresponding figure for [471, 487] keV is 482.0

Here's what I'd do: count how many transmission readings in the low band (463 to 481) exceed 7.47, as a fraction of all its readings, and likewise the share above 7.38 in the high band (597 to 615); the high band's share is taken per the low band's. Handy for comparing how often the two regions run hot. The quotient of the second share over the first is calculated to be 9.0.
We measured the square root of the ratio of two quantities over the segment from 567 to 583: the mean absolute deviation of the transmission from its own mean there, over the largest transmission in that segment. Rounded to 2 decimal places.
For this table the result 0.31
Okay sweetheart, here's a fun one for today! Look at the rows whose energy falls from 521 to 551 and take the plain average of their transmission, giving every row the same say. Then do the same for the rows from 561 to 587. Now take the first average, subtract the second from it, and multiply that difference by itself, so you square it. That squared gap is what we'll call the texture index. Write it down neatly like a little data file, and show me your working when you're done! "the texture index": 1.0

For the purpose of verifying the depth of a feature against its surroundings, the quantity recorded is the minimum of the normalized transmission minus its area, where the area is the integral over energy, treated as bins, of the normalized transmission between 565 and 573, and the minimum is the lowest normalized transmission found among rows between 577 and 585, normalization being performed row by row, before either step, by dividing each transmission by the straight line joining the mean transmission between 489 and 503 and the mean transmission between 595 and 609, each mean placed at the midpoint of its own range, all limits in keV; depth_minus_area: -4.66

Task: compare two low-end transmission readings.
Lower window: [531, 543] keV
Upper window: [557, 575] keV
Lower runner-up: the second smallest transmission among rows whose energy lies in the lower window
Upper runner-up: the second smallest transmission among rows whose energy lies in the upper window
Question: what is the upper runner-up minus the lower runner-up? -2.6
